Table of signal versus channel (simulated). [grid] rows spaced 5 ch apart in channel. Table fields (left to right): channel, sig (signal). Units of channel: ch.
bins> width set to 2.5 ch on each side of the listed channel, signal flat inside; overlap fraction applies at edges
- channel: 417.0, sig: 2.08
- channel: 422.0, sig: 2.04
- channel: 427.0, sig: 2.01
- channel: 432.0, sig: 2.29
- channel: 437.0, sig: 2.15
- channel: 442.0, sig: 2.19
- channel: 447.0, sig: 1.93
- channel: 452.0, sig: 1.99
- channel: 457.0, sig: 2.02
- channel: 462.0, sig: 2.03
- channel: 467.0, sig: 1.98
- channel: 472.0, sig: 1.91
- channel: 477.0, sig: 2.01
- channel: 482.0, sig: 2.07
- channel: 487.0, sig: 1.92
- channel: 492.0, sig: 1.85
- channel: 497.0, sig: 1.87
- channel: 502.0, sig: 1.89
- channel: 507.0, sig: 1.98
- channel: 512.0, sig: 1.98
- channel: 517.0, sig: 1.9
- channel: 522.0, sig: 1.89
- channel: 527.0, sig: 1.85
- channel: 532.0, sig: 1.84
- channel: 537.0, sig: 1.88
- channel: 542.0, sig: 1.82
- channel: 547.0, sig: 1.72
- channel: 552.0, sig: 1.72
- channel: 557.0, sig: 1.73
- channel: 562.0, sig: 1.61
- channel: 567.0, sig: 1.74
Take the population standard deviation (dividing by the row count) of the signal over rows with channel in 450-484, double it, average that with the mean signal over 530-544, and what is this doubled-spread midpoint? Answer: 0.97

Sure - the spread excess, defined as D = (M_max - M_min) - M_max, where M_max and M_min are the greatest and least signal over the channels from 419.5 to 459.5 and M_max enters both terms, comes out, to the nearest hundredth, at -1.93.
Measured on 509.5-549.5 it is -1.72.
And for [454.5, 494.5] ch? -1.85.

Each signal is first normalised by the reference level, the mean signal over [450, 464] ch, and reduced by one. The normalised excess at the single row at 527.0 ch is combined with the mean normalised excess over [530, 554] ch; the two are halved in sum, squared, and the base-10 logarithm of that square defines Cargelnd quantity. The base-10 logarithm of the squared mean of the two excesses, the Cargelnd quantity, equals -2.05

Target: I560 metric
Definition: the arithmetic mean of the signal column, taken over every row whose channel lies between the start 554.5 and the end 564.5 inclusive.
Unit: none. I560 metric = 1.67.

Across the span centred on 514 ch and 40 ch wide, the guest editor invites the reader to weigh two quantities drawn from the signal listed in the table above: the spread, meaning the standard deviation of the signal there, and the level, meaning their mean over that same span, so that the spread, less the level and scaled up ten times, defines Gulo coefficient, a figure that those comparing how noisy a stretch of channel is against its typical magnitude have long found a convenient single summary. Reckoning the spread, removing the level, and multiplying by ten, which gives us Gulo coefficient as -18.5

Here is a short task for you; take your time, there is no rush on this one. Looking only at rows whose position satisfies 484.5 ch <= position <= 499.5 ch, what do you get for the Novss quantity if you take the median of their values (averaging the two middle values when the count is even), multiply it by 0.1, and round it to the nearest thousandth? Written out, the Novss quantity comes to 0.187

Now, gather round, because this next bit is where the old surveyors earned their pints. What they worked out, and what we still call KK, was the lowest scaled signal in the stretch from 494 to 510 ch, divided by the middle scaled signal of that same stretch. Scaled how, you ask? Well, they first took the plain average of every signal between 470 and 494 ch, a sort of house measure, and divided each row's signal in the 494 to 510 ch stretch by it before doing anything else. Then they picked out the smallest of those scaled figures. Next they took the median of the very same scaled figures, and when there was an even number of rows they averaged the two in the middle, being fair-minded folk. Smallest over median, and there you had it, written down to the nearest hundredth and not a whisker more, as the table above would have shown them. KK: 0.99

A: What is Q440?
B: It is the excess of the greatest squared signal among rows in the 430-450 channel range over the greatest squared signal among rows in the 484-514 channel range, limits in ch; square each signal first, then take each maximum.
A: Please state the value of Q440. 1.3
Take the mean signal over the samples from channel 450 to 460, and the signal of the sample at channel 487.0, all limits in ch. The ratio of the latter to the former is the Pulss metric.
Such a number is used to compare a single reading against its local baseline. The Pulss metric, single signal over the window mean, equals 0.96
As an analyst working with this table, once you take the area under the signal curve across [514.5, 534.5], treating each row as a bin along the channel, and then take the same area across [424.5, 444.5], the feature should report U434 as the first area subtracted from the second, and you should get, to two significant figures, 5.8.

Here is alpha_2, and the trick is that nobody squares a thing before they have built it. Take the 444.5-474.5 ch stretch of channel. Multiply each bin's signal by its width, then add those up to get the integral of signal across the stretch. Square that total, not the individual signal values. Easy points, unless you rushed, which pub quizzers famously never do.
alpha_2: 3516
